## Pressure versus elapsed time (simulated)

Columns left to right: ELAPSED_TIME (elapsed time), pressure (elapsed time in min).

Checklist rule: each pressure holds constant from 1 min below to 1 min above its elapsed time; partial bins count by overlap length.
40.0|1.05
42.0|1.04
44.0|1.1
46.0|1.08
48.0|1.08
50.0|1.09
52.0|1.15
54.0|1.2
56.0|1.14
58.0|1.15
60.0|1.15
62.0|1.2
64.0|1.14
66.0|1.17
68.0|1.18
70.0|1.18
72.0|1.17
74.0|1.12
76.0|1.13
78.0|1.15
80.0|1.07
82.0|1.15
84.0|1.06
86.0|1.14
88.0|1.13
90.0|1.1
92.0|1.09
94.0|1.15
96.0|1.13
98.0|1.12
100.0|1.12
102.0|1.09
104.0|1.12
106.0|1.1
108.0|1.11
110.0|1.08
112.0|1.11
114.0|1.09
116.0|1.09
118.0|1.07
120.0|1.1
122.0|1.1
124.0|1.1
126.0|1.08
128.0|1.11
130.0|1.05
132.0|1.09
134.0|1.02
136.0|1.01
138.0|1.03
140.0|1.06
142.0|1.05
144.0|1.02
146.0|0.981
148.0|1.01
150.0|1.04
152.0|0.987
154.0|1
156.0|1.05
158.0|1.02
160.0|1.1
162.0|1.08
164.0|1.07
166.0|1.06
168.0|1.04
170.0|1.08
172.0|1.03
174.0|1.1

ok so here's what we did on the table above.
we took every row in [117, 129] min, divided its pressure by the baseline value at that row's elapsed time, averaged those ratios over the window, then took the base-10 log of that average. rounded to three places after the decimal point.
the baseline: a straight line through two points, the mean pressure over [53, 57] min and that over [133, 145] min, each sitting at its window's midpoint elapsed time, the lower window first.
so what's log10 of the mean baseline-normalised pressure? 0.014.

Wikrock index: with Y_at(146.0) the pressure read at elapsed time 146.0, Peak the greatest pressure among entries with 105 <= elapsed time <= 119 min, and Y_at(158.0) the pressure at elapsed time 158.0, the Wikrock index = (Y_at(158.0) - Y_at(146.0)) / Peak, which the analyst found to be 0.04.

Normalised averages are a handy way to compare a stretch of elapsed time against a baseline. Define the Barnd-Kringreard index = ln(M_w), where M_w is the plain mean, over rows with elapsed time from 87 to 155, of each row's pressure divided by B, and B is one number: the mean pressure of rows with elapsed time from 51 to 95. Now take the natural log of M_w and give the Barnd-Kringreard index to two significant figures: -0.061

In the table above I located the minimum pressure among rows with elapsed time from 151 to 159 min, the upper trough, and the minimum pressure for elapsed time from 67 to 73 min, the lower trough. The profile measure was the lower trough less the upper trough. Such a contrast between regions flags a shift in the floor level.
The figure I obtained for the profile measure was 0.18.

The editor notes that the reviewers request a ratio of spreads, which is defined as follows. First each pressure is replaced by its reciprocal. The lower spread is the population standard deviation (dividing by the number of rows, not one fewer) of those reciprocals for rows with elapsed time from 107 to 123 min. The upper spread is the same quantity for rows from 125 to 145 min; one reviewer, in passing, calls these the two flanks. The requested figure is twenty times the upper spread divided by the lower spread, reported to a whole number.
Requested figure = 51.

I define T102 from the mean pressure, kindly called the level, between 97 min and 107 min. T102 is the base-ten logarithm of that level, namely 0.045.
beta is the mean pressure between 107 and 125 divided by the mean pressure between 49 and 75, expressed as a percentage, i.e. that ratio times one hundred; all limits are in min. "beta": 94.6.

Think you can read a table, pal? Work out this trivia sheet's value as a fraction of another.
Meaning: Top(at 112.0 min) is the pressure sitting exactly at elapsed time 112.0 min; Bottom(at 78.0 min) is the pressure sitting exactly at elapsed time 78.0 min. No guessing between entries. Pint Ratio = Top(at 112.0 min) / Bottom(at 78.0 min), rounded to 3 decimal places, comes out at 0.965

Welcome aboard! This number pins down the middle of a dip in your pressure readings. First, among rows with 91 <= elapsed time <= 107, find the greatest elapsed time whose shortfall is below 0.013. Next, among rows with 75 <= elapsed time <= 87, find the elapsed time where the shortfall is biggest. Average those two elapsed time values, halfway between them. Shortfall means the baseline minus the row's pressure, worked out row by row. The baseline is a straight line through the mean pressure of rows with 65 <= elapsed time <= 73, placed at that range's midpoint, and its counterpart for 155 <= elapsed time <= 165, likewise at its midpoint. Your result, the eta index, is 94 min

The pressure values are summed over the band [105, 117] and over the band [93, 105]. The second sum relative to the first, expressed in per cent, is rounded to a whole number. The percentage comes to 102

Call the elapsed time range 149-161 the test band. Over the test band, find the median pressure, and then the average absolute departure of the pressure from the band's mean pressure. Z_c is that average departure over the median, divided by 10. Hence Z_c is 0.0030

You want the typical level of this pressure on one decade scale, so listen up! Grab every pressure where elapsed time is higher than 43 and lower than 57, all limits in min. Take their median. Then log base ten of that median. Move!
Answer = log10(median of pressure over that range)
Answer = 0.041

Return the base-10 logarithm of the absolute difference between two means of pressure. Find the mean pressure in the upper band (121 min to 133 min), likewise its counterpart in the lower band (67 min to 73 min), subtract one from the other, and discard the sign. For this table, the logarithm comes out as -1.1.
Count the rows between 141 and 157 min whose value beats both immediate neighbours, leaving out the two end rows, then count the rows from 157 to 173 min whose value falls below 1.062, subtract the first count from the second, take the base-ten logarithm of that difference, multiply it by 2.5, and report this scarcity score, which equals 1.2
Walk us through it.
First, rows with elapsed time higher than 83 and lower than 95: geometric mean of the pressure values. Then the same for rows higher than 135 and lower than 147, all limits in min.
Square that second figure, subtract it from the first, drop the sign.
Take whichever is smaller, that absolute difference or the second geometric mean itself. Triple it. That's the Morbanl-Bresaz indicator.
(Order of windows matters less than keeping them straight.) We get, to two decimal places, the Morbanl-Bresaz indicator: 0.18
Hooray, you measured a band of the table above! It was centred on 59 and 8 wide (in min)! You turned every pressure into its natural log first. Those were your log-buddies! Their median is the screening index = 0.140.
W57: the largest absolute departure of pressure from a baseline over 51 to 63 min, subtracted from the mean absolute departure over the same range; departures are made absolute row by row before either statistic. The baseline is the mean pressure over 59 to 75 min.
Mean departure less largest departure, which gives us -0.013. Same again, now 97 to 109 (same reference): -0.020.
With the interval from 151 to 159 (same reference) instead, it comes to -0.027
